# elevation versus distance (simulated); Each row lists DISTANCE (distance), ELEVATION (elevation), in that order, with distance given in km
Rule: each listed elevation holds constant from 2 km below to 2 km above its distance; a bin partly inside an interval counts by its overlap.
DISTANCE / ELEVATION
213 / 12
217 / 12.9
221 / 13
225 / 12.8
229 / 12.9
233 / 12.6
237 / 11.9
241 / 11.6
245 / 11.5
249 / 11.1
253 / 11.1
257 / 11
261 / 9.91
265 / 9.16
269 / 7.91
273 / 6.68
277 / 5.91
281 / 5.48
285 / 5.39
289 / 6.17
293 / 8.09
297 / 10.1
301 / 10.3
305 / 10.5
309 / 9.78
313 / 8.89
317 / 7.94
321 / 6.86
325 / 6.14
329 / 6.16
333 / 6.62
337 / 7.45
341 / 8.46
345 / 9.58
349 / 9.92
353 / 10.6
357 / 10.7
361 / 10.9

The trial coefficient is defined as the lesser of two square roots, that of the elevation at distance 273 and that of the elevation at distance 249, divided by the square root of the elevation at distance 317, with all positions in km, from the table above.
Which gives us 0.92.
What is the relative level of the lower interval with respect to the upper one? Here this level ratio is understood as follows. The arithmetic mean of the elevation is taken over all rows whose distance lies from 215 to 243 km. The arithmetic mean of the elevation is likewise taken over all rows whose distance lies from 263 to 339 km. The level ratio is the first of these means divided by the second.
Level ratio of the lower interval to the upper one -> 1.64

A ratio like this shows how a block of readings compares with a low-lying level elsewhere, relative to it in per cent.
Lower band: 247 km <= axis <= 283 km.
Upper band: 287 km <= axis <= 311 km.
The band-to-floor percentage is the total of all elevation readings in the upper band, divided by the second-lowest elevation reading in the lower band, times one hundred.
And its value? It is 930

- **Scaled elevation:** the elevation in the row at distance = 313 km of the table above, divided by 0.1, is 89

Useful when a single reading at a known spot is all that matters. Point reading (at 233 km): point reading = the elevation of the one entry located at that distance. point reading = 12.6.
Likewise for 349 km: 9.92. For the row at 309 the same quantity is 9.78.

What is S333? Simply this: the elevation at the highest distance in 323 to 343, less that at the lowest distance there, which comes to 2.3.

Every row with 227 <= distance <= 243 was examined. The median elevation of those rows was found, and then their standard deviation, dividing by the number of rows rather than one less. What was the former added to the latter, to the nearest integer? 13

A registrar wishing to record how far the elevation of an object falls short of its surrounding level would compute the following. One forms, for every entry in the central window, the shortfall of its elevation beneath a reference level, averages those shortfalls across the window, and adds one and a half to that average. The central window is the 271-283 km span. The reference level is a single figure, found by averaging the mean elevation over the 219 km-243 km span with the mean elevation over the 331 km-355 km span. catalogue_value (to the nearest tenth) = 6.1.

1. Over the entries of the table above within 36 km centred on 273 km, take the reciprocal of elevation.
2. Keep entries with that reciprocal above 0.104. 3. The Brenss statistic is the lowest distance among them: 265 km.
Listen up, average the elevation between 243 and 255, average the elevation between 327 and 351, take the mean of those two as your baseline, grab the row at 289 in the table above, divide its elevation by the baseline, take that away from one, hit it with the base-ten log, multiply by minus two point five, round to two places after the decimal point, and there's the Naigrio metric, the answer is 1.11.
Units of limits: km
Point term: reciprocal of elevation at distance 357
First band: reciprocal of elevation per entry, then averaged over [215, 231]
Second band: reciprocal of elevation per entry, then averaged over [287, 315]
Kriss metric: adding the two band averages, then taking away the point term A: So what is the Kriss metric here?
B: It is 0.097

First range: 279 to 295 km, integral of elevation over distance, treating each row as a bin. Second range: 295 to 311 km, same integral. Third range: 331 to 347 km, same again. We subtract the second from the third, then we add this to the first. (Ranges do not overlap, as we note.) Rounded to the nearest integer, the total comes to 66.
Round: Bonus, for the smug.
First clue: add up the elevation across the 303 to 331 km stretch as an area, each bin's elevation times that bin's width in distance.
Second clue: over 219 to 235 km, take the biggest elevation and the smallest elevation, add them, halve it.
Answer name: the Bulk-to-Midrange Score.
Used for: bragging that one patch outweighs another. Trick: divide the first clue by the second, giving 18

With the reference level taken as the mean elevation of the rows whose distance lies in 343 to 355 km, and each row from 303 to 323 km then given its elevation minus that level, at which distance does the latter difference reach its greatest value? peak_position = 305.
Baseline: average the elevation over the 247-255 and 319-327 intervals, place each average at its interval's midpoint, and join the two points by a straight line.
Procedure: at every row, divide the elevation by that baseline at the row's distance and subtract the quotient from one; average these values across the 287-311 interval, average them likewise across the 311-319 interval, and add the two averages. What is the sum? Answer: -0.35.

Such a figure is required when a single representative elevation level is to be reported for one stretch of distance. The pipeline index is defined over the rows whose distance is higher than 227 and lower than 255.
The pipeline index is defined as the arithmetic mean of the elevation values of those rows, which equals 11.8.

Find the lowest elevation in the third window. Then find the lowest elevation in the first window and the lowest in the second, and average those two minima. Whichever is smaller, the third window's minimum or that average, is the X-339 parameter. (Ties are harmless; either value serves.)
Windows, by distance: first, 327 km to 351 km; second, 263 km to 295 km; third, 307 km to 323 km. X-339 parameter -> 5.8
